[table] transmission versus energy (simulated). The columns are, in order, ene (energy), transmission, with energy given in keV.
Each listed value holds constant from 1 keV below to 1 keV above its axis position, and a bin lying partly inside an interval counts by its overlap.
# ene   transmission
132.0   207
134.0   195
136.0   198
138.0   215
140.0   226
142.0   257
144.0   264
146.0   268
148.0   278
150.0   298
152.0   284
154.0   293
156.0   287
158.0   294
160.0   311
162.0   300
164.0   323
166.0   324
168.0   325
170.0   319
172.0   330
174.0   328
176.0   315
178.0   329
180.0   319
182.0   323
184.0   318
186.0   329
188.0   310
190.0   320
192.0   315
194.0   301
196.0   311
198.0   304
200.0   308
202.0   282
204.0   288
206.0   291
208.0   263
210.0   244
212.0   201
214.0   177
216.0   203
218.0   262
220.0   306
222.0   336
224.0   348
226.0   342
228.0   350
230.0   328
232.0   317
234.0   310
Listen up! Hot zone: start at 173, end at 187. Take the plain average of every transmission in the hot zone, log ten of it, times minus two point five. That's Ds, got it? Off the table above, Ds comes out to -6.27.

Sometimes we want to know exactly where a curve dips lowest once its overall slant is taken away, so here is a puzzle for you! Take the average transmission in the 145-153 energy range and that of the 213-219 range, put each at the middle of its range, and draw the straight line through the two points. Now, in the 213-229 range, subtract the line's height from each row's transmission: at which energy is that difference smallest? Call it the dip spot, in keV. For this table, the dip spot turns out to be 214.0 keV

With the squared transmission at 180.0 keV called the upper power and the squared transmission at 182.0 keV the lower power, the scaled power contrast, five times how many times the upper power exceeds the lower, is 4.9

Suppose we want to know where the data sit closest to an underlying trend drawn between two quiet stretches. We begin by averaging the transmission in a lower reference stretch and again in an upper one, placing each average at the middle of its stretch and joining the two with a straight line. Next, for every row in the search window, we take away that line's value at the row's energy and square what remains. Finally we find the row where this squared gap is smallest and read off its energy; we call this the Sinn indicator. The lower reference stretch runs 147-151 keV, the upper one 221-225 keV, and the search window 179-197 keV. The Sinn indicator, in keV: 190.0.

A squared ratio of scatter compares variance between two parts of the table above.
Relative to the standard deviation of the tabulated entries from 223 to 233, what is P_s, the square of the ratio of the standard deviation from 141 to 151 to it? 1.3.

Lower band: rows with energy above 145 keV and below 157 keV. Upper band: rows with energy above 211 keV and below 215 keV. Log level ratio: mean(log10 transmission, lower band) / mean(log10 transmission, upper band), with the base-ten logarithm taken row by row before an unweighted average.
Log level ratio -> 1.08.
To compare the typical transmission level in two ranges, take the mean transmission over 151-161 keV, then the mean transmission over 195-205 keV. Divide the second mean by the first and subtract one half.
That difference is 0.52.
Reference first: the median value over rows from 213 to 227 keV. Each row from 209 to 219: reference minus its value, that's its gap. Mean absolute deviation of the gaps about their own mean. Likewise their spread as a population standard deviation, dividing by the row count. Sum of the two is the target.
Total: 59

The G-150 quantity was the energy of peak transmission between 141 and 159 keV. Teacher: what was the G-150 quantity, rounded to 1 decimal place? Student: 150.0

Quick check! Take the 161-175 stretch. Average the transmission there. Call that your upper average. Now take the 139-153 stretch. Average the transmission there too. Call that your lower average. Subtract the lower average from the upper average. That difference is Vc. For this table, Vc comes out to 53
